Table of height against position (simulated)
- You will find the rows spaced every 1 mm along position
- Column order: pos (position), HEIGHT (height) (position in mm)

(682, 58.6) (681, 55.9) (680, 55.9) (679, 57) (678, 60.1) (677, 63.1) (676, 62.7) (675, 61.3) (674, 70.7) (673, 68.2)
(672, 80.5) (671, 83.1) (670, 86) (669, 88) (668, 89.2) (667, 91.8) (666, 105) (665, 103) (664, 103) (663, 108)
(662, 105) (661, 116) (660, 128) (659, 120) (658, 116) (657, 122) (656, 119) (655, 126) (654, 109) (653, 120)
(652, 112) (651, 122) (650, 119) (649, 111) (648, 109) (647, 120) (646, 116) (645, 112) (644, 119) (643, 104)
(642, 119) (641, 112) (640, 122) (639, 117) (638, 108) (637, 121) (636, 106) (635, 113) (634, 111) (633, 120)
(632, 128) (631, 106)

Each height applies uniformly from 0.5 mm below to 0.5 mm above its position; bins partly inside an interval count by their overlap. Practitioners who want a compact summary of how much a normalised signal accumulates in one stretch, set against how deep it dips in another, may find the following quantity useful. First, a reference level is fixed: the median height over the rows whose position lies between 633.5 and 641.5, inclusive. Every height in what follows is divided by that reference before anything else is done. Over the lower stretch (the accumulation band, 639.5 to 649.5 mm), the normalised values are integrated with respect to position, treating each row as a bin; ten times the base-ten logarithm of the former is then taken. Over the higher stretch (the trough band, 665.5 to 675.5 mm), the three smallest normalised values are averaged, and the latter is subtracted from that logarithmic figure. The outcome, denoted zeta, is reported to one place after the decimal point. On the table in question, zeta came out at 9.5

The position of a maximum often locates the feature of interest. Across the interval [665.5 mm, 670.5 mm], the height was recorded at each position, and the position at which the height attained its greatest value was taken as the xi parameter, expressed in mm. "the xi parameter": 666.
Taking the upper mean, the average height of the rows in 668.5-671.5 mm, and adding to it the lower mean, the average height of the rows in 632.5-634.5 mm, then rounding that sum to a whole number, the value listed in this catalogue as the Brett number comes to 201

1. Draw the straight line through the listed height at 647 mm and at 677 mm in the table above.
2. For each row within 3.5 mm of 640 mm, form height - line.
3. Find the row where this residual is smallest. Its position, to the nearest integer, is 638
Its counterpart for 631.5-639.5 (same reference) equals 636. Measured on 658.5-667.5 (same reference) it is 667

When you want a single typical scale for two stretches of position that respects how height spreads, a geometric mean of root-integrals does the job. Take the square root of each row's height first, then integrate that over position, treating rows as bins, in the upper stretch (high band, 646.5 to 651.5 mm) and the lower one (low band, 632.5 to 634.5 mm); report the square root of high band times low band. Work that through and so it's 34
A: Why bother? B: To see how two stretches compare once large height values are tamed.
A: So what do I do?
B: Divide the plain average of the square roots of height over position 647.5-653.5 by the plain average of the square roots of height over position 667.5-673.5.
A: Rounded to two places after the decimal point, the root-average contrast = 1.18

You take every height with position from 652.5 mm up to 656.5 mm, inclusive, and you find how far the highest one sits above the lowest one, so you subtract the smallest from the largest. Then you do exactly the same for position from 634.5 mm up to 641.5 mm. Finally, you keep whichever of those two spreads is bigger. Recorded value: 17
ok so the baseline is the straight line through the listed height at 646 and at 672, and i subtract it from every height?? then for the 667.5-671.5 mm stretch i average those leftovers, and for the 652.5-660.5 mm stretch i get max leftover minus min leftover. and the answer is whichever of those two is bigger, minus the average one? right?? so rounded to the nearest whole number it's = 25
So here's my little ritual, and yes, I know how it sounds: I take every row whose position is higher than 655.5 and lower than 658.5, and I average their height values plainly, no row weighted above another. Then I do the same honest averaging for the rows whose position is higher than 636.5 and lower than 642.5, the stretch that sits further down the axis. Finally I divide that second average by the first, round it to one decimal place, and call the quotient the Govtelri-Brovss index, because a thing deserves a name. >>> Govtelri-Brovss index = 1.0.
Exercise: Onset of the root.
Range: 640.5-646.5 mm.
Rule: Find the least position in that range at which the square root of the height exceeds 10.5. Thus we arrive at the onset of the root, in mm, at 641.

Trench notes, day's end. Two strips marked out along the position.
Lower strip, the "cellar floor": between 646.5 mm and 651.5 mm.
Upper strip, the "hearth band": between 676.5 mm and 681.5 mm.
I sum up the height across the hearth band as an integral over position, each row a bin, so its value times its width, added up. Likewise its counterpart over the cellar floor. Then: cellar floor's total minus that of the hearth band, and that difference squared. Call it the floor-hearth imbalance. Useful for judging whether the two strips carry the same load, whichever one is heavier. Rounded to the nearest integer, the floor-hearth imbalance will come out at 83521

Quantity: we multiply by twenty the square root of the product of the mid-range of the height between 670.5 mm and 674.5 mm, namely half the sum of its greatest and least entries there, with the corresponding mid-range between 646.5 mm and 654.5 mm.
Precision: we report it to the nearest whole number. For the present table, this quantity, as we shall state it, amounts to 1869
